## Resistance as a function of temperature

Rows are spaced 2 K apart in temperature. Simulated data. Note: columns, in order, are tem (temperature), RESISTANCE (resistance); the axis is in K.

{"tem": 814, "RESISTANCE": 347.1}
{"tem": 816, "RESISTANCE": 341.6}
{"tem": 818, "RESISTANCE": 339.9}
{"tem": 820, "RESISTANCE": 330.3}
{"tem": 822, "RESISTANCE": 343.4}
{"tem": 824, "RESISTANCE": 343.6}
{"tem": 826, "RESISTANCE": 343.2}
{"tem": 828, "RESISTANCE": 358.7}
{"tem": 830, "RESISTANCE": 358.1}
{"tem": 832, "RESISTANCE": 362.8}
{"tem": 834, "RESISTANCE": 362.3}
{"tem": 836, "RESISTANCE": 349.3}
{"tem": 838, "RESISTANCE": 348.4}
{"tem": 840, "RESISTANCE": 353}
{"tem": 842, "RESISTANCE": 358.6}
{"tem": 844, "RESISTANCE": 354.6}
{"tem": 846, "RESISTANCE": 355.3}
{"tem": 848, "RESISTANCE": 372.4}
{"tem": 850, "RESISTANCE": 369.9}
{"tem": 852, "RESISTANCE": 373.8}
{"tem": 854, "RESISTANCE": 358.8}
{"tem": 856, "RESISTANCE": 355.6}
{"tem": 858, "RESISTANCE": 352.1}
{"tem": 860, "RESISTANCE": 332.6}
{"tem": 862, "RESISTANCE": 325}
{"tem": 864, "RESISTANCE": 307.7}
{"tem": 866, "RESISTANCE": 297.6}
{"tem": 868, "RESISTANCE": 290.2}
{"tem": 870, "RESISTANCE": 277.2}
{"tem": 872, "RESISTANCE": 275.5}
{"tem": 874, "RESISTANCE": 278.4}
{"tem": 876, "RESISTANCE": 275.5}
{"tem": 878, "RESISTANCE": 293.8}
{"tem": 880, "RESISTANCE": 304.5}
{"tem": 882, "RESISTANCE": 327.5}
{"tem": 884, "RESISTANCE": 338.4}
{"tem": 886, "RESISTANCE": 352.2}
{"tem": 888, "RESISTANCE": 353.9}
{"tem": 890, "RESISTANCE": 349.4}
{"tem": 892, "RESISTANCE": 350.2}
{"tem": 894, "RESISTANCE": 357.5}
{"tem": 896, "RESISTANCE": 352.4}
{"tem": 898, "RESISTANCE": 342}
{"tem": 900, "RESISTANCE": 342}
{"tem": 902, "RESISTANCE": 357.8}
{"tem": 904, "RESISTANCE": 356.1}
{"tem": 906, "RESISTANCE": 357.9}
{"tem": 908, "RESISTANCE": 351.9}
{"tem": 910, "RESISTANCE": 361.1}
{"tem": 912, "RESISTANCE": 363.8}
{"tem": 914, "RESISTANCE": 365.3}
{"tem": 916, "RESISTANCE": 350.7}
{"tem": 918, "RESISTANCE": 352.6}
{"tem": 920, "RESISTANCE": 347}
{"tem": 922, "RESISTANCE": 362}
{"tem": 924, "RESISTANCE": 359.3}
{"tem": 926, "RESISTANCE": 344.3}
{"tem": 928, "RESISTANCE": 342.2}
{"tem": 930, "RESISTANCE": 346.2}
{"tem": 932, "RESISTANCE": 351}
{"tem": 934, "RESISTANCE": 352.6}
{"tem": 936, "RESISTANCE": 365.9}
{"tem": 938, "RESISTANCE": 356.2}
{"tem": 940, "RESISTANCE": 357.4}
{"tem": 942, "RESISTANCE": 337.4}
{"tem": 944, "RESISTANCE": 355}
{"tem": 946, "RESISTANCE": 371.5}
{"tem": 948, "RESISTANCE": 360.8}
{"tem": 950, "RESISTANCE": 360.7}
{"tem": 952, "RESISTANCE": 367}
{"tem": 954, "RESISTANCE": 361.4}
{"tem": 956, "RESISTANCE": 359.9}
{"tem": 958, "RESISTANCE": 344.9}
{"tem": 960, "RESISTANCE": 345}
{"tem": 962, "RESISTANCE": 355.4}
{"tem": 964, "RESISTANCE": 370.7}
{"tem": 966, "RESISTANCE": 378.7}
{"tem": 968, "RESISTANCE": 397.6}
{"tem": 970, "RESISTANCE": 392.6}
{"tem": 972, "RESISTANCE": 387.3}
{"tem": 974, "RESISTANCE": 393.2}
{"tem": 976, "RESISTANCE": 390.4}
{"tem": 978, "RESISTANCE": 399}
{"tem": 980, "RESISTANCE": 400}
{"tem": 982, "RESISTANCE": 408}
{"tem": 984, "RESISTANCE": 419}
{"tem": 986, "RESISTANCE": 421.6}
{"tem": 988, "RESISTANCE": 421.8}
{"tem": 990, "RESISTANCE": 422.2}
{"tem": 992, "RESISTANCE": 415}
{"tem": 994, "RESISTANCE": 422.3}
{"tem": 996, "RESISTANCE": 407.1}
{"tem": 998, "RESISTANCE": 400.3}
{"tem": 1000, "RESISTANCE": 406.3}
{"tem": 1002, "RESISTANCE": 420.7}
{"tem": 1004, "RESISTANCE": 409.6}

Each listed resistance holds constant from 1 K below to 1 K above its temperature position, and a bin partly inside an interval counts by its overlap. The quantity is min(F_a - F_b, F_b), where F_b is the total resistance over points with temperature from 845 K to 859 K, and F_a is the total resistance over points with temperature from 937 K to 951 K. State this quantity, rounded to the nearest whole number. -39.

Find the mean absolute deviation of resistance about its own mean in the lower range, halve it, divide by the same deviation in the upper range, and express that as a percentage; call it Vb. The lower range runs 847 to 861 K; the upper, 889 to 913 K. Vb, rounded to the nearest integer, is 99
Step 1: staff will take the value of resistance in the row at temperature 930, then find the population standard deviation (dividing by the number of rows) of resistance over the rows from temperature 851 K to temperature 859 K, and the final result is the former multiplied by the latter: 2863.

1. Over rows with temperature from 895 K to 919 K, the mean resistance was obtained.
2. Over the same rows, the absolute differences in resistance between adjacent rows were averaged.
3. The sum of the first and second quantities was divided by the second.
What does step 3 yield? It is 60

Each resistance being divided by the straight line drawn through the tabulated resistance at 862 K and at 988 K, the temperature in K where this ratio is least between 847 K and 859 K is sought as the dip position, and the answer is 858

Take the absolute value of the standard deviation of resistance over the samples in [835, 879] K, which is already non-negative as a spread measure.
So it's 35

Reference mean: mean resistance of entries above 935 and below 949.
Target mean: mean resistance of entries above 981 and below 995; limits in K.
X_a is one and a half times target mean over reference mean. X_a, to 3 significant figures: 1.75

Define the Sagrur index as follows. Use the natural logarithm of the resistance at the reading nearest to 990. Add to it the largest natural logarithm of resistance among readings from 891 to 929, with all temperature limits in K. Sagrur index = 11.9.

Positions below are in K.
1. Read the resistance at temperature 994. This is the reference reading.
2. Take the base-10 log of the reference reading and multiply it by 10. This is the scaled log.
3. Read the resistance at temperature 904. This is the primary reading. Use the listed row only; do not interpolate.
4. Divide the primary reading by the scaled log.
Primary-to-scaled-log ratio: 13.6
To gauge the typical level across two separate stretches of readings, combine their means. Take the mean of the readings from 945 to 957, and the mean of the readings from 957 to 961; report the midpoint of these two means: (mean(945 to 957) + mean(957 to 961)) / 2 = 354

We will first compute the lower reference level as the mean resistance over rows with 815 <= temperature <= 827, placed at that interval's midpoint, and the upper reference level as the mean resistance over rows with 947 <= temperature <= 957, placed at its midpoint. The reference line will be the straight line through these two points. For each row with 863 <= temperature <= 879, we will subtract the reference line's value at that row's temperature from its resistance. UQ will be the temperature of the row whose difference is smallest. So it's 876 K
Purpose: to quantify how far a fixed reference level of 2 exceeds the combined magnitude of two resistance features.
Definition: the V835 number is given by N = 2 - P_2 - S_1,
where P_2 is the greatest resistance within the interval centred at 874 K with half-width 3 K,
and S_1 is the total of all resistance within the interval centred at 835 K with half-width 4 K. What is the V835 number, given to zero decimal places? -1699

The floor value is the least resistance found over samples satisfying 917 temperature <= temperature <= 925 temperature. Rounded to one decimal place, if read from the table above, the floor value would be 347.0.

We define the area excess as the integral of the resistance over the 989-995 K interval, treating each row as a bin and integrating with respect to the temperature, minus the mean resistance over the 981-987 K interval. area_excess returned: 2103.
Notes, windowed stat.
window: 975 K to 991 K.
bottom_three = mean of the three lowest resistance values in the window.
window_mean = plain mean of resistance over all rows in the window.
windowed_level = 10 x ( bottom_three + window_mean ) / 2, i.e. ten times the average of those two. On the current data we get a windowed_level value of 4034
